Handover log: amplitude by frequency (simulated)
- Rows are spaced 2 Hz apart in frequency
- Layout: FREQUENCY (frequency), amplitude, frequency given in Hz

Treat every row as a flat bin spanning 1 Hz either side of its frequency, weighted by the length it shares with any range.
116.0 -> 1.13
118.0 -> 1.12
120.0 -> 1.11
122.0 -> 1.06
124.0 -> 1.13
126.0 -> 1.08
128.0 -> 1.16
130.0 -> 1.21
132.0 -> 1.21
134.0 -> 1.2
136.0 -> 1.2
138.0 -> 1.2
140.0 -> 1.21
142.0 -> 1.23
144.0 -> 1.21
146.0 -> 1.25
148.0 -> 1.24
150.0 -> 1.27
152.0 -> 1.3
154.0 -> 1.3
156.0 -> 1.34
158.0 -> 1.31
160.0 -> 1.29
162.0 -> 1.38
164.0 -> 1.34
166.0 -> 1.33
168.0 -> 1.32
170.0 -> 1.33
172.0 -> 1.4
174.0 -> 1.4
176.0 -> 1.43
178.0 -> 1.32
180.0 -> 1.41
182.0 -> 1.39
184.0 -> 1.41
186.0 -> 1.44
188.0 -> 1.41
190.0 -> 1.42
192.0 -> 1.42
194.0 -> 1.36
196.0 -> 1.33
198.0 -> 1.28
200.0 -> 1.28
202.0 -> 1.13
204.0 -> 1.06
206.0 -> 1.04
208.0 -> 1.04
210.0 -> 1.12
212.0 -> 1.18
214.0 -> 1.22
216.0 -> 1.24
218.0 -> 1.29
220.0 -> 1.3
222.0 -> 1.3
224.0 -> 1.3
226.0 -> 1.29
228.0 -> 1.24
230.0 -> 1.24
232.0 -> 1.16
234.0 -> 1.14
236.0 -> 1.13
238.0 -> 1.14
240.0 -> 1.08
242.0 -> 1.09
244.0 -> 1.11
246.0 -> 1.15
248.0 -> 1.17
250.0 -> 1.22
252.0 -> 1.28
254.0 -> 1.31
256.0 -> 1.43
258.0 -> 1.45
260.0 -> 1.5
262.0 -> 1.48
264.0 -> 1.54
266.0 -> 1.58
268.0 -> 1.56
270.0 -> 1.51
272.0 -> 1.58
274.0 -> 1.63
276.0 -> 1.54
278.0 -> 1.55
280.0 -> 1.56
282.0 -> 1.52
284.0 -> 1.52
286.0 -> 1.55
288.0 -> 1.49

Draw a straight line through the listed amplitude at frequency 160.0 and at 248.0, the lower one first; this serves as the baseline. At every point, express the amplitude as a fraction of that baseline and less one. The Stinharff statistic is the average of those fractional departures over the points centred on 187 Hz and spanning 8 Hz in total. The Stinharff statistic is 0.133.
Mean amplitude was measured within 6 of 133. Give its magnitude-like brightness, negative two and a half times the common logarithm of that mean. -0.19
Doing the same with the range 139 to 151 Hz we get -0.23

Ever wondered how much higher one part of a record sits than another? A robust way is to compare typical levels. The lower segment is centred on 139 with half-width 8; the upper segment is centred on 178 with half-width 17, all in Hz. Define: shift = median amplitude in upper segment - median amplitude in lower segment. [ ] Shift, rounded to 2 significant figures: 0.19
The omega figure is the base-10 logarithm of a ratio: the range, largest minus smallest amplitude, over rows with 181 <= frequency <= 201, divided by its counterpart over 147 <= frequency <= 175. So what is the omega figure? 0.0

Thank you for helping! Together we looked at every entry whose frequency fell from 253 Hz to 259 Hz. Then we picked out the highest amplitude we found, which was 1.45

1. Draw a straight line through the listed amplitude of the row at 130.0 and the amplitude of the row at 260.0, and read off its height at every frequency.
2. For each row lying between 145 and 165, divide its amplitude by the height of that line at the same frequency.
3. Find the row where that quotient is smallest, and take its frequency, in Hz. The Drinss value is 148.0 Hz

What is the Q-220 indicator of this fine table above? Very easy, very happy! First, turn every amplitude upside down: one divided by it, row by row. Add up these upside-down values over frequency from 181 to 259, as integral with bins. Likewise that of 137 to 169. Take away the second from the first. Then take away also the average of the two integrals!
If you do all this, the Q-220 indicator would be -6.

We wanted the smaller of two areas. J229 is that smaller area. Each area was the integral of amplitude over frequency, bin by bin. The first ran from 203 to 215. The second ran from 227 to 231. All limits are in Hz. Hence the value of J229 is 5.0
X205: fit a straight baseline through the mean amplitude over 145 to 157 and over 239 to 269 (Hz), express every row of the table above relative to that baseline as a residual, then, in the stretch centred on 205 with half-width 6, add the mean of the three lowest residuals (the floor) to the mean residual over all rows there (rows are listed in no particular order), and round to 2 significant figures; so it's -0.46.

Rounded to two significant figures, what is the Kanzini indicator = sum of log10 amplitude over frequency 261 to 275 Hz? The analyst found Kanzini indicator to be 1.3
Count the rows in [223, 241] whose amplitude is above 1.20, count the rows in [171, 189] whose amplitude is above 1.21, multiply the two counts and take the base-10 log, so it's 1.56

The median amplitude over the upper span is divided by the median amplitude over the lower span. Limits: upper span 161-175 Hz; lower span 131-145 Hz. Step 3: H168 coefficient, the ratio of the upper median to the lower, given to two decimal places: 1.11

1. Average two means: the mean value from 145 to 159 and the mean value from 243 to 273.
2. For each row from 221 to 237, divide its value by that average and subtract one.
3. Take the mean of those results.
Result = -0.09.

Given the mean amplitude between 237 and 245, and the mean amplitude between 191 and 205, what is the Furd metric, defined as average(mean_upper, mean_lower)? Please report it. 1.19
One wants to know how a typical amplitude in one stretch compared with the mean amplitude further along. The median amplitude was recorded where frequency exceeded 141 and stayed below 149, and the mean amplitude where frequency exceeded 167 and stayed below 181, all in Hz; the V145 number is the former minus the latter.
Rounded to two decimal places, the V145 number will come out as -0.14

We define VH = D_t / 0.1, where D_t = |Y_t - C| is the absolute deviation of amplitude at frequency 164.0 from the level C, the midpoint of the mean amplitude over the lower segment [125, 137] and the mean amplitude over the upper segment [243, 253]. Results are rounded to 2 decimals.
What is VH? 1.59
